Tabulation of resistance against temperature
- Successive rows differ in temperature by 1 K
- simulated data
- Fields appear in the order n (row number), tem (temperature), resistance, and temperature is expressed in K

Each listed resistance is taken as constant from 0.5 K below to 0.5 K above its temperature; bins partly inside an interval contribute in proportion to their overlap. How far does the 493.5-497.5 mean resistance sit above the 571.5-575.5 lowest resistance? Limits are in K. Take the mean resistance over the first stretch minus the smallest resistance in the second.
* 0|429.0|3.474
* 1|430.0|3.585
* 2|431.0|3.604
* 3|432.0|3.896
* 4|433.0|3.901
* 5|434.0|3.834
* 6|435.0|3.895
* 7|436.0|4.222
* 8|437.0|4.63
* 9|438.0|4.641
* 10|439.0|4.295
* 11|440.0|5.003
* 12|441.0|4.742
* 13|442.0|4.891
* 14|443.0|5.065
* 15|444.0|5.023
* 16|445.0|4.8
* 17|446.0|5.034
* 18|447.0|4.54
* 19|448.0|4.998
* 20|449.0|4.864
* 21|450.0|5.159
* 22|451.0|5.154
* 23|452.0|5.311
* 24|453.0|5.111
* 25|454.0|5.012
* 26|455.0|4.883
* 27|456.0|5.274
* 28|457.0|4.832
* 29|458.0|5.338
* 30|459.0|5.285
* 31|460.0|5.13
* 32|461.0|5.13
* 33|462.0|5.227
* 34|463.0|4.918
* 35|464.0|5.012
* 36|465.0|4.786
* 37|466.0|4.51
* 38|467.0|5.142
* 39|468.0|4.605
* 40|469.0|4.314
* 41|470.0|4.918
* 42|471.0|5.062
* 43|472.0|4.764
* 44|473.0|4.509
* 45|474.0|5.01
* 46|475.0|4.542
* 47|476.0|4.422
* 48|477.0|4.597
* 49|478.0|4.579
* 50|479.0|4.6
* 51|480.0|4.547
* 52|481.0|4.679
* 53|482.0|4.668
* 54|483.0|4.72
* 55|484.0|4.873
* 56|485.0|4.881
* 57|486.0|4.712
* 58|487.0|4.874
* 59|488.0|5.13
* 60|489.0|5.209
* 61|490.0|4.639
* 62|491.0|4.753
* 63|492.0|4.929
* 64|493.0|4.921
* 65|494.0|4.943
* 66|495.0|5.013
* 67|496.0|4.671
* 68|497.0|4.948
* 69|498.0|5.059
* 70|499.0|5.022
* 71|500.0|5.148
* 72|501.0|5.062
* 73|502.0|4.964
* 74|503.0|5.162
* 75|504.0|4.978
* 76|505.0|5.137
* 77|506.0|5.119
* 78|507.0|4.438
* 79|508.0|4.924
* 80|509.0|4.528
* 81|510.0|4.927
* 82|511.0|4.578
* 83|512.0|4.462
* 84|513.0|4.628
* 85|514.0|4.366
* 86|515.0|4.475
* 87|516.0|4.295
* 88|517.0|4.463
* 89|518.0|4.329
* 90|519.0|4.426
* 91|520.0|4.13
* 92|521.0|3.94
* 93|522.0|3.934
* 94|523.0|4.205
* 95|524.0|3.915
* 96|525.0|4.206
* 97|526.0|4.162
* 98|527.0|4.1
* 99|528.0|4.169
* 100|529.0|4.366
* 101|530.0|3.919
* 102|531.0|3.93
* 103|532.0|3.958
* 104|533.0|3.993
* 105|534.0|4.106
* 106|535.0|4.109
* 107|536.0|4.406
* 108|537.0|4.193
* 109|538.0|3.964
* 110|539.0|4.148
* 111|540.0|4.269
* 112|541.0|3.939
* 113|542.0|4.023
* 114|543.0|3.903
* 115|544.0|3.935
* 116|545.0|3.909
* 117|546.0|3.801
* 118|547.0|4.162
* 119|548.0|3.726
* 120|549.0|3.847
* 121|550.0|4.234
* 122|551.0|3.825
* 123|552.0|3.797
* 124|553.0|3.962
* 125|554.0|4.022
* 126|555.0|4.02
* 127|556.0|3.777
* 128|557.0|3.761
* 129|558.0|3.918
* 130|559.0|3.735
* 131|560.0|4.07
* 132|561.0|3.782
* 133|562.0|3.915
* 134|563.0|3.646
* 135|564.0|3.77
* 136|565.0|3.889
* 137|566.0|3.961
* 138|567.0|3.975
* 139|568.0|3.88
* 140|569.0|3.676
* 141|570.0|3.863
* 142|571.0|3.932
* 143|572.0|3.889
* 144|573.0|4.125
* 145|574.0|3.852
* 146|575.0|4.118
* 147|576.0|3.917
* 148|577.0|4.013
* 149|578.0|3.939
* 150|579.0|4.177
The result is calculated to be 1.0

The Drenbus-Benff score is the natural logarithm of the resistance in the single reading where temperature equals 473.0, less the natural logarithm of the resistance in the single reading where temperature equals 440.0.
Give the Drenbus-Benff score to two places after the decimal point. -0.10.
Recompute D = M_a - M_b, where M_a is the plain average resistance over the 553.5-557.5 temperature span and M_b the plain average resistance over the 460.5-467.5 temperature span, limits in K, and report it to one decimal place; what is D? -1.1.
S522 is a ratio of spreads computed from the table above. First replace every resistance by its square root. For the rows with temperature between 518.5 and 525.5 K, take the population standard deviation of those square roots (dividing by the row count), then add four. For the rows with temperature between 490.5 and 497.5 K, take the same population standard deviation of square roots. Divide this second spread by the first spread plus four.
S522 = 0.0064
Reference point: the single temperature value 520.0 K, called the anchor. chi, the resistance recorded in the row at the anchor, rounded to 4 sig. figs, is 4.130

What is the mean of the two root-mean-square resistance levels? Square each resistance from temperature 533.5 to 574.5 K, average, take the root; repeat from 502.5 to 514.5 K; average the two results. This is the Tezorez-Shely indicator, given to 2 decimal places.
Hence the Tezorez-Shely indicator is 4.36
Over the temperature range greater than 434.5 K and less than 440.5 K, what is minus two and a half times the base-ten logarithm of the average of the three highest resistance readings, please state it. -1.69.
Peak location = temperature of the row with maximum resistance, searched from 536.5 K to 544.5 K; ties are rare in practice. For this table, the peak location 540.0 K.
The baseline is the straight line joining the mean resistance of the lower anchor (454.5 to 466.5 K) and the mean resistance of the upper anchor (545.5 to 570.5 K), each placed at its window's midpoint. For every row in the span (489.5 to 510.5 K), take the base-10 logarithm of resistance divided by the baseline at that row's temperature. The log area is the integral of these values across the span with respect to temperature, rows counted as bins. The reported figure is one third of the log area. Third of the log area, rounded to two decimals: 0.23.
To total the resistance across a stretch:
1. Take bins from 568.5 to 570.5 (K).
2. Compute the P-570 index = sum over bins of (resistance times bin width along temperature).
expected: 7.54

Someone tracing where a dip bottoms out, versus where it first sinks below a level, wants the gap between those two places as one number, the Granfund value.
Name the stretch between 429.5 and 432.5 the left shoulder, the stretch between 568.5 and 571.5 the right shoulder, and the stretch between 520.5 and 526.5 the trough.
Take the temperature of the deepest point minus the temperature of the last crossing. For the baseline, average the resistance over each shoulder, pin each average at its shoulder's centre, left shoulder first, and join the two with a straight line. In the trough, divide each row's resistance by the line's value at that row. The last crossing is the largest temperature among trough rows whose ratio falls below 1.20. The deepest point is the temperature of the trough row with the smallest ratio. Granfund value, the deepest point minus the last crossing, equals -2 K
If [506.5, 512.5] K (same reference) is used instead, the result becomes -5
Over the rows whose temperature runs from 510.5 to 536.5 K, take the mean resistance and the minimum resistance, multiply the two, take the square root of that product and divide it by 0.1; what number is 41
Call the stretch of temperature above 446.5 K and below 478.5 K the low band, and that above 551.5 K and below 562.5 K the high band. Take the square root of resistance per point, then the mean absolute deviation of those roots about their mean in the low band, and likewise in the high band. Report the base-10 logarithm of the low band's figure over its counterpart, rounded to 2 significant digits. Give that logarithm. 0.31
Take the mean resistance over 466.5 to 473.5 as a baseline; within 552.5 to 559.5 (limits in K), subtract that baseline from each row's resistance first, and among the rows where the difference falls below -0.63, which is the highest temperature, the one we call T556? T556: 559.0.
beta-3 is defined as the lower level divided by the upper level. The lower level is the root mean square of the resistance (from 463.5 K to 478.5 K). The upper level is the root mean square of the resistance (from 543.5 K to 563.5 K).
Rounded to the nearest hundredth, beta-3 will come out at 1.21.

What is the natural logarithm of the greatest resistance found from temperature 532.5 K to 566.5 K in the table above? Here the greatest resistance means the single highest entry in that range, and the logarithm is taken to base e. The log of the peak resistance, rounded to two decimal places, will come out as 1.48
